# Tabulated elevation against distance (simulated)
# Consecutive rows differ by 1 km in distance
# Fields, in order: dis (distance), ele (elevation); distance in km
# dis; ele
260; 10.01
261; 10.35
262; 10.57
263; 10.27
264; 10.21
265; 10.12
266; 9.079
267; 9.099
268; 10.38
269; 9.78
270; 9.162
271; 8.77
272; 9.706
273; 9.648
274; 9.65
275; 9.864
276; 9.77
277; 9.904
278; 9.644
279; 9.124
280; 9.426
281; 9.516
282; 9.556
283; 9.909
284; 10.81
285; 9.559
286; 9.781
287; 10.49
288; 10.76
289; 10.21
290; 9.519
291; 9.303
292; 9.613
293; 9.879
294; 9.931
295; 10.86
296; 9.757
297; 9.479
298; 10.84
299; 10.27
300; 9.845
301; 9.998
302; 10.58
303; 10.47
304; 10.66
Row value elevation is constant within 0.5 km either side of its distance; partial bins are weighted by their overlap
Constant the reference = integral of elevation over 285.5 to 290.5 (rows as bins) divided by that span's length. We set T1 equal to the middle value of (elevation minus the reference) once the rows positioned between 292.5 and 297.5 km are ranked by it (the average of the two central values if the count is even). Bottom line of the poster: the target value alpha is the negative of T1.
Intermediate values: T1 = -0.3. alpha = 0.3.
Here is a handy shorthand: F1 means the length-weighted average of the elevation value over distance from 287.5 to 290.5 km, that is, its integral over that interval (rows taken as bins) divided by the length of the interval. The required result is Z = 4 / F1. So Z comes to 0.394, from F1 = 10.2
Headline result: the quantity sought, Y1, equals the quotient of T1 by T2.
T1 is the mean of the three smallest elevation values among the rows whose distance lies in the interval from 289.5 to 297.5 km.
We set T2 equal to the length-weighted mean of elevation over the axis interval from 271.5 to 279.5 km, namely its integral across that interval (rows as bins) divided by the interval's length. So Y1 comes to 0.98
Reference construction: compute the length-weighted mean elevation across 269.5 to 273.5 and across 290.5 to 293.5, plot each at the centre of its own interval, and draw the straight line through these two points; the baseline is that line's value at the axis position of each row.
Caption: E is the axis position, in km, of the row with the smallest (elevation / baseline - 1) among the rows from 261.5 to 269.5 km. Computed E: 266 km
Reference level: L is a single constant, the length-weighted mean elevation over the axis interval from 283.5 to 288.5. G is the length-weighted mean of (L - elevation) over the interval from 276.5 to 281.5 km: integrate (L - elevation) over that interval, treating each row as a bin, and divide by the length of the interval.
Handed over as 0.76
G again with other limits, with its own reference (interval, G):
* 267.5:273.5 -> 0.71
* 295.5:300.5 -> 0.24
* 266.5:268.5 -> 0.54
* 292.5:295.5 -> 0.06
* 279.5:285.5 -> 0.48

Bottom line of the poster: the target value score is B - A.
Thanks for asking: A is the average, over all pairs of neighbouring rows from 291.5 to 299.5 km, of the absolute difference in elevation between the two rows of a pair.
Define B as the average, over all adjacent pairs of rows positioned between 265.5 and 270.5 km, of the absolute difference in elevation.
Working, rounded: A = 0.65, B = 0.63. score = -0.02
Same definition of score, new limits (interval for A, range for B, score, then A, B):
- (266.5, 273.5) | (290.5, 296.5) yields -0.12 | 0.65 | 0.53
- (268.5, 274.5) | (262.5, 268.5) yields 0.10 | 0.40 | 0.50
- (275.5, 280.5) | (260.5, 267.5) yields -0.02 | 0.30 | 0.29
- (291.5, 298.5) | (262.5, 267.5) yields -0.36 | 0.66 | 0.30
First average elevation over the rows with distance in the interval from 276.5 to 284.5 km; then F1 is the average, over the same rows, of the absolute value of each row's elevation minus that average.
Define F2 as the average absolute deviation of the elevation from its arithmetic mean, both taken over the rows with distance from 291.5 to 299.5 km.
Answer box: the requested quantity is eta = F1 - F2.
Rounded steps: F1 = 0.35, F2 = 0.43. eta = -0.08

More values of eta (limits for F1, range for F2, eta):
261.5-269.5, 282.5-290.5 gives 0.03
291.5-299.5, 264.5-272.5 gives -0.05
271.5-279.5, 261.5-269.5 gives -0.32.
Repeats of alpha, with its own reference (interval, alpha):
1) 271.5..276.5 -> 0.4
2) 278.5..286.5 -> 0.6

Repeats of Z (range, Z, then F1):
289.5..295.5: 0.406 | 9.9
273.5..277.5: 0.408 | 9.8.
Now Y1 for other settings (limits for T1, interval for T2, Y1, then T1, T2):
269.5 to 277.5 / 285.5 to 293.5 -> 0.92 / 9.19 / 9.94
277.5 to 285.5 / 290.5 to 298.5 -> 0.94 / 9.36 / 9.96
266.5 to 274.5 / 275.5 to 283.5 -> 0.94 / 9.01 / 9.61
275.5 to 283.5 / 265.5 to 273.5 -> 0.99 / 9.36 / 9.45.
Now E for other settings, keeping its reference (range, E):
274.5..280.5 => 279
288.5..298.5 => 291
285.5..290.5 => 290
